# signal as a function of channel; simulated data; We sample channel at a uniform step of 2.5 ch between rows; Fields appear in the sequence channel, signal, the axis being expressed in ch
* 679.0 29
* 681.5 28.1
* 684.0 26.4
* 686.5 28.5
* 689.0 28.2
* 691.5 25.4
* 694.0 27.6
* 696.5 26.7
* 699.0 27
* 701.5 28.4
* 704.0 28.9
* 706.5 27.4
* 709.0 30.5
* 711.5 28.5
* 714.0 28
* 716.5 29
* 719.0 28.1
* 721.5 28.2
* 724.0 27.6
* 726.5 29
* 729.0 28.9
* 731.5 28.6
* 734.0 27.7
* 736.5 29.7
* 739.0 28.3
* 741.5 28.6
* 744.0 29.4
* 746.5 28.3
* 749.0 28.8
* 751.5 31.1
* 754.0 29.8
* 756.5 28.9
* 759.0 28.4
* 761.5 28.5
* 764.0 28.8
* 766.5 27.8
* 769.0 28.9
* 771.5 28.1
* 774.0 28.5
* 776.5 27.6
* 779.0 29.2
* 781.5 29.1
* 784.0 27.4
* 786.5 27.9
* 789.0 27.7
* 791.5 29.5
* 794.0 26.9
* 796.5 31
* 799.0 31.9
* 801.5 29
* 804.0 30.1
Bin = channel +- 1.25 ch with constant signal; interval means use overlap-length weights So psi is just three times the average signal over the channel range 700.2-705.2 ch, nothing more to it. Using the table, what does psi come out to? 85.9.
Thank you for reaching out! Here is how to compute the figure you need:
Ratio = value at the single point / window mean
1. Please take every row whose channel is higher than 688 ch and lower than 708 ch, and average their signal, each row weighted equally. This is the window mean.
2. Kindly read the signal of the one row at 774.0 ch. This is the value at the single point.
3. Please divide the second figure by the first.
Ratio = 1.04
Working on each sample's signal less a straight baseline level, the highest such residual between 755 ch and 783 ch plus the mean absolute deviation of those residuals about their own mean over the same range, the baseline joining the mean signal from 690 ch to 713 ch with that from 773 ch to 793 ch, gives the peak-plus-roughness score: 1.3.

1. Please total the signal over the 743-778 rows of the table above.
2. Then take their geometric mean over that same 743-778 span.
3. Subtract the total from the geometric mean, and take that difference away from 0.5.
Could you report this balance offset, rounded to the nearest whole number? 375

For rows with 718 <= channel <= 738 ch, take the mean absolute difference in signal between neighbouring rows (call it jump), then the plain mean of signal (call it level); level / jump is 37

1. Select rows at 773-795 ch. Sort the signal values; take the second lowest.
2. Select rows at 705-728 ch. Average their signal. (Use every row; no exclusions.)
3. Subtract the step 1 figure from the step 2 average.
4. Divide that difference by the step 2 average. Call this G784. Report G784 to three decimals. 0.038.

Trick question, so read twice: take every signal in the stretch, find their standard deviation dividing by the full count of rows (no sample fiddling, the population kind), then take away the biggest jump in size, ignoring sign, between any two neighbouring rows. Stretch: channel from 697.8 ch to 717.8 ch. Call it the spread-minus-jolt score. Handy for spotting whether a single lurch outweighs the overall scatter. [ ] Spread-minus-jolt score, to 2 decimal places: -2.09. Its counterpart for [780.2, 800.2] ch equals -2.42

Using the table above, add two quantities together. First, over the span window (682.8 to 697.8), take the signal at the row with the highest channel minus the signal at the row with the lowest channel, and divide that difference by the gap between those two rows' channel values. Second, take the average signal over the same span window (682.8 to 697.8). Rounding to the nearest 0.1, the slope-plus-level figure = 27.2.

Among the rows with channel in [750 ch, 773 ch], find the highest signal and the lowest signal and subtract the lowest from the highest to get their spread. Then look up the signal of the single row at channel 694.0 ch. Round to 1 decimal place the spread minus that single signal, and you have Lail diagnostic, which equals -24.3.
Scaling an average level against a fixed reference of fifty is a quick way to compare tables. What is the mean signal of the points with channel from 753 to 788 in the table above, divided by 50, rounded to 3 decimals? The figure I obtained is 0.570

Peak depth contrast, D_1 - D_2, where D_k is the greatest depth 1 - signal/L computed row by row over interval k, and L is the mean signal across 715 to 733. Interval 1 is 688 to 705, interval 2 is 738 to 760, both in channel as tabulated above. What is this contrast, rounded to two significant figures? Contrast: 0.10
